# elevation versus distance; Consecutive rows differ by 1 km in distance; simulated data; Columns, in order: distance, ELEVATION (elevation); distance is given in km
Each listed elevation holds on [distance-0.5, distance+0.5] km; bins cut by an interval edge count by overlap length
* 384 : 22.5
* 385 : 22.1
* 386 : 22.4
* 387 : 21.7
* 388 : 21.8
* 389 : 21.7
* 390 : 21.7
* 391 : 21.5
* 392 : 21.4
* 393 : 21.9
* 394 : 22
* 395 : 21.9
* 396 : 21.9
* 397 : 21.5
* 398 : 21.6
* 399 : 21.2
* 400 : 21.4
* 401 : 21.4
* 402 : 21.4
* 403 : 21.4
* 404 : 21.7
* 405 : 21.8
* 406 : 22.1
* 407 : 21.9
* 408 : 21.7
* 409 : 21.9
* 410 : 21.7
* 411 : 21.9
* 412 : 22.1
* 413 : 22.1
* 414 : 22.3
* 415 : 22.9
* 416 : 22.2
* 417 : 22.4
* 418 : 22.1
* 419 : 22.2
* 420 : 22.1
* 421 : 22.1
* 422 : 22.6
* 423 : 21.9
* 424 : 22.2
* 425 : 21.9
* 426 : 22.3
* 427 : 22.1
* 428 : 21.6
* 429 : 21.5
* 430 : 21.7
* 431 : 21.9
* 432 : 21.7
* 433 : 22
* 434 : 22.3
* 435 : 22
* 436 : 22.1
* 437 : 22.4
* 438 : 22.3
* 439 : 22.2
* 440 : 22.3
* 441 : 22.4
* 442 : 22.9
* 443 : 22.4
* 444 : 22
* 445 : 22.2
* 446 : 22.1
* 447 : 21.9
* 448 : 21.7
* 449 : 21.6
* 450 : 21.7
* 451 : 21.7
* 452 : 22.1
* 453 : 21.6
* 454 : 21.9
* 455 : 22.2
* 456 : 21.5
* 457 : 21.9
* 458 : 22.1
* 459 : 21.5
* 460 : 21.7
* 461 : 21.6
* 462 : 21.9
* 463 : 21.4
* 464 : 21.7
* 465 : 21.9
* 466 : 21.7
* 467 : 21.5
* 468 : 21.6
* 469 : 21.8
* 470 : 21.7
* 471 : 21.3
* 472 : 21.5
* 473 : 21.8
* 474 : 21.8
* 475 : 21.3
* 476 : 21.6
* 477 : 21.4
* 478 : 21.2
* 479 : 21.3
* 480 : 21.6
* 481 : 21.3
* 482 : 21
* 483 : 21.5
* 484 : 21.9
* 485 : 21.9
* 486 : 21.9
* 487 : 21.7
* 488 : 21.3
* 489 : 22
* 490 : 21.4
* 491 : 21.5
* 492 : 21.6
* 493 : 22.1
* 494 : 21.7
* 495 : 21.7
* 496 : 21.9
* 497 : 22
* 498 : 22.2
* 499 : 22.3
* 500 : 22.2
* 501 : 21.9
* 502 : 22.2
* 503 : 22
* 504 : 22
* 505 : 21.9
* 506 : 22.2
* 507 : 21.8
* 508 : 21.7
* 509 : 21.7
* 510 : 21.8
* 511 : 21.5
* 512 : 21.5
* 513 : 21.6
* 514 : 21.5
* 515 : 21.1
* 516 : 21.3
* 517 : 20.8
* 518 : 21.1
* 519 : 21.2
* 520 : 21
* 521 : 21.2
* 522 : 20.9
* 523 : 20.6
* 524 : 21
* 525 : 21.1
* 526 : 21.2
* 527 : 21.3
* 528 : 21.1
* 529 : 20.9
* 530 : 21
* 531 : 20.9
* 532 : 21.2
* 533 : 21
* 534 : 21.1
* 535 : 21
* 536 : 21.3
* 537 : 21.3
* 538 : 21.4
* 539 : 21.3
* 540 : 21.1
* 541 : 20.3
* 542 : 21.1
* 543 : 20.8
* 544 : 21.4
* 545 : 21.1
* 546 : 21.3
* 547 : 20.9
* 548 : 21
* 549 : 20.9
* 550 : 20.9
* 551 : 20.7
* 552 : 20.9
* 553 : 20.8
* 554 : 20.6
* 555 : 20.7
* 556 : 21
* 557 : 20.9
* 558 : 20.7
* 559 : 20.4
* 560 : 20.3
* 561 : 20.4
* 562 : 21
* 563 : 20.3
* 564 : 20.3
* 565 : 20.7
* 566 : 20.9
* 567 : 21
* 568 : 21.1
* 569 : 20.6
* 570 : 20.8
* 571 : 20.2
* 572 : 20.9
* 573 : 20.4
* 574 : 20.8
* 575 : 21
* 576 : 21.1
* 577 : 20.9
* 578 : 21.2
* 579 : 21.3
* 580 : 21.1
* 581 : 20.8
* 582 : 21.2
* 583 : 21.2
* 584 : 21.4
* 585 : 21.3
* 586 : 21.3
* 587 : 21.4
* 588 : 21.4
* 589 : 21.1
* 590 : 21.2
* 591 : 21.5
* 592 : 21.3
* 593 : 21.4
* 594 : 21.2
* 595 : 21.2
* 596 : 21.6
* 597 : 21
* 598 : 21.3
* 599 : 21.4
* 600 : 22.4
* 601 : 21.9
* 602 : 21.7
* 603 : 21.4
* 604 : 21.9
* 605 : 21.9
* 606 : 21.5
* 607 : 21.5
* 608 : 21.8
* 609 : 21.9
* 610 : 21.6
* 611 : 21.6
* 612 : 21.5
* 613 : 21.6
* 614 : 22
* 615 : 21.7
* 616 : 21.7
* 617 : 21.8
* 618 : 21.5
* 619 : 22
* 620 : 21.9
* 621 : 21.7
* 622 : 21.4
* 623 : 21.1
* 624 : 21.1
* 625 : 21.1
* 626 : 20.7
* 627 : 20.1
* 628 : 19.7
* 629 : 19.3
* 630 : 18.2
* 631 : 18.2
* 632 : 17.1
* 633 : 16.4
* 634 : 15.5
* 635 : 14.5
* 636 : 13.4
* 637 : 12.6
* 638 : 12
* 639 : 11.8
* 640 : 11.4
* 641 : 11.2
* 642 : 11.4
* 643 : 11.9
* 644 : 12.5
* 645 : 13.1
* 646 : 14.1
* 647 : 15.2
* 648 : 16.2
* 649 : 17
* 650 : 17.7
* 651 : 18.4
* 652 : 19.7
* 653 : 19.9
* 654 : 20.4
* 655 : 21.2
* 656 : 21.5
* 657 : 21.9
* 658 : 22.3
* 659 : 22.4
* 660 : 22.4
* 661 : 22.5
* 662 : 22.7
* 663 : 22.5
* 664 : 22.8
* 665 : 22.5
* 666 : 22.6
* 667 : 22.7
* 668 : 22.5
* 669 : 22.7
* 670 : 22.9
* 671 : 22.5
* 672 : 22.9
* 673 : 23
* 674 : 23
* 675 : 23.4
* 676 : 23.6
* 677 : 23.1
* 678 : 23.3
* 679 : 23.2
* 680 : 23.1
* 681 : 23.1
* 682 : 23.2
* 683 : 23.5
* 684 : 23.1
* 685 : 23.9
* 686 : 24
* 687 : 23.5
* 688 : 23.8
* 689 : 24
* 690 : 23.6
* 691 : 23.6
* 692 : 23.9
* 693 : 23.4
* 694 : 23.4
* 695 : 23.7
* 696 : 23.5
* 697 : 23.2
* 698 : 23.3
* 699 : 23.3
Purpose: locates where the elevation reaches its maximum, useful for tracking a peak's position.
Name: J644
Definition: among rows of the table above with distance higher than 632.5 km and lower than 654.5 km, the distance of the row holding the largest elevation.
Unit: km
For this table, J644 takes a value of 654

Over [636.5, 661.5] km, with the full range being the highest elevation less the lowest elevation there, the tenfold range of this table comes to 113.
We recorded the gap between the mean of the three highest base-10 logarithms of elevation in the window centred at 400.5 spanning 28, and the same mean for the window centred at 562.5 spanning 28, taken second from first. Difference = 0.022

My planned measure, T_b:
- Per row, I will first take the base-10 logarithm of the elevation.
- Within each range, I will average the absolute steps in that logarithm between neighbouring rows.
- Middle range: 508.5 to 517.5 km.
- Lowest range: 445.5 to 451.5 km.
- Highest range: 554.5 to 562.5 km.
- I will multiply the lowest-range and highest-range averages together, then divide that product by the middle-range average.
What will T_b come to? 0.0028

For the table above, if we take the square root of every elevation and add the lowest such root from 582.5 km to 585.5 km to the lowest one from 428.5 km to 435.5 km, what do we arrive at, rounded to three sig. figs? 9.24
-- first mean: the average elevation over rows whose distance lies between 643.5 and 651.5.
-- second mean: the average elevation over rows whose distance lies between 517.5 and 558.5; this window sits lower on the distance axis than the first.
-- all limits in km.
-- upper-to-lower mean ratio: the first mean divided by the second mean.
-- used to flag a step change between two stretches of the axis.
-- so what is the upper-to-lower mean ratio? 0.739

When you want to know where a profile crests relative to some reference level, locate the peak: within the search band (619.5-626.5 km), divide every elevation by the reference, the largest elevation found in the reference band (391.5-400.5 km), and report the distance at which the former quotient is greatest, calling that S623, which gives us 620 km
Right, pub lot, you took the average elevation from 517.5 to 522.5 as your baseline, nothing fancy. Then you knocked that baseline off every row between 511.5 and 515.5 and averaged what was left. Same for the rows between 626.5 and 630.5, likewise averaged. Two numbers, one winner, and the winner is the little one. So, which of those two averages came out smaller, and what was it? -1.8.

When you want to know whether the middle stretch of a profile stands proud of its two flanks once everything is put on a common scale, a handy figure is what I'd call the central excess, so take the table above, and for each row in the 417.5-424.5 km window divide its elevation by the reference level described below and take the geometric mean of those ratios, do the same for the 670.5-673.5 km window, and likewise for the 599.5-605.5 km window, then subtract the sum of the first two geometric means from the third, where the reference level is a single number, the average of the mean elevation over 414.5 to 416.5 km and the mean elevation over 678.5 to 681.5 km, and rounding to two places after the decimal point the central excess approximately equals -1.01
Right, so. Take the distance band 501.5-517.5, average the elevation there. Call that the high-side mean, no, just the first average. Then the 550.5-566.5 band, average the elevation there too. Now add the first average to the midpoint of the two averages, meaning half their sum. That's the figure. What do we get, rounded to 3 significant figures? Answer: 42.8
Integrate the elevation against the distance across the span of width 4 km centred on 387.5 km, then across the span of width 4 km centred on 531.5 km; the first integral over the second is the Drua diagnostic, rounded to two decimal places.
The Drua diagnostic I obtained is 1.04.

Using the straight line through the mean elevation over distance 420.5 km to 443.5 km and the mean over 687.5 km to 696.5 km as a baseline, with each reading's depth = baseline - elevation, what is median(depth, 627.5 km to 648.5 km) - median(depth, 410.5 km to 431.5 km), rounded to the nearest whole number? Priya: 9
